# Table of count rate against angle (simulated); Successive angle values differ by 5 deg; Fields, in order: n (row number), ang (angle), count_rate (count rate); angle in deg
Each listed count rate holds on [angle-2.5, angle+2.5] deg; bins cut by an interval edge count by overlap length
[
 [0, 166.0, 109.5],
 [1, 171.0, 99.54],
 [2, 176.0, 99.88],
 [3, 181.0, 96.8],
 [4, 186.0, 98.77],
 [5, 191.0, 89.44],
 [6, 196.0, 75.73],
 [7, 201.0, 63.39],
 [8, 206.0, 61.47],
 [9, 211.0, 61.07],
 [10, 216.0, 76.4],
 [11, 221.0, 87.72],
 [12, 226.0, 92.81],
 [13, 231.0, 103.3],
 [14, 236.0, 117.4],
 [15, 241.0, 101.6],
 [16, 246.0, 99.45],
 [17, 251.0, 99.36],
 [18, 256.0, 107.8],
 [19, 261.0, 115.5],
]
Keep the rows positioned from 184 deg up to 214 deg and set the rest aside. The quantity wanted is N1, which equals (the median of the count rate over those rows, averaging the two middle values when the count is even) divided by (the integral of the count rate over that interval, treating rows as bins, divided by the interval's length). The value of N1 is 0.93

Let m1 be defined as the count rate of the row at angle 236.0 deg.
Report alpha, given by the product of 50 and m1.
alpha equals 5870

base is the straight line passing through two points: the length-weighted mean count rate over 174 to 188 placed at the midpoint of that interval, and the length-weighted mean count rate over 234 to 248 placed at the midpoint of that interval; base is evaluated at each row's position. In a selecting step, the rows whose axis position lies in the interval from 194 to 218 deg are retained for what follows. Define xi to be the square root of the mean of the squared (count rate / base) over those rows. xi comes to 0.67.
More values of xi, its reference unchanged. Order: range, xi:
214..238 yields 0.93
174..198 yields 0.94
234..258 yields 0.99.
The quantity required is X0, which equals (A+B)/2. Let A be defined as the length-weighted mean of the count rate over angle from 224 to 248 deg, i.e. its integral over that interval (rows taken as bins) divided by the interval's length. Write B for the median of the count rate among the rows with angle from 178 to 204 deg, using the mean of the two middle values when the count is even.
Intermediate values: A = 103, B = 89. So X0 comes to 96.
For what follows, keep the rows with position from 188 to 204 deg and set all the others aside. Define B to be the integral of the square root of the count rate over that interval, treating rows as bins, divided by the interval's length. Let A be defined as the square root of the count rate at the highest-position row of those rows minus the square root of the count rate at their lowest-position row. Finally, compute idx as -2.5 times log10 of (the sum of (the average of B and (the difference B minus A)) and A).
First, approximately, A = -1.5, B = 8.7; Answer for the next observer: -2.25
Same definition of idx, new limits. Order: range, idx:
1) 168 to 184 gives -2.49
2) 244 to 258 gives -2.53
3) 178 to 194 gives -2.45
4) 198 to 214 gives -2.24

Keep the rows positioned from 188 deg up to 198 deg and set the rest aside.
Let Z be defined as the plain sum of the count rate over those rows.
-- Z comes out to 165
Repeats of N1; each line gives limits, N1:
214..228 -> 1.02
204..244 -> 1.02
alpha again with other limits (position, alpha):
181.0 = 4840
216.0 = 3820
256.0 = 5390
